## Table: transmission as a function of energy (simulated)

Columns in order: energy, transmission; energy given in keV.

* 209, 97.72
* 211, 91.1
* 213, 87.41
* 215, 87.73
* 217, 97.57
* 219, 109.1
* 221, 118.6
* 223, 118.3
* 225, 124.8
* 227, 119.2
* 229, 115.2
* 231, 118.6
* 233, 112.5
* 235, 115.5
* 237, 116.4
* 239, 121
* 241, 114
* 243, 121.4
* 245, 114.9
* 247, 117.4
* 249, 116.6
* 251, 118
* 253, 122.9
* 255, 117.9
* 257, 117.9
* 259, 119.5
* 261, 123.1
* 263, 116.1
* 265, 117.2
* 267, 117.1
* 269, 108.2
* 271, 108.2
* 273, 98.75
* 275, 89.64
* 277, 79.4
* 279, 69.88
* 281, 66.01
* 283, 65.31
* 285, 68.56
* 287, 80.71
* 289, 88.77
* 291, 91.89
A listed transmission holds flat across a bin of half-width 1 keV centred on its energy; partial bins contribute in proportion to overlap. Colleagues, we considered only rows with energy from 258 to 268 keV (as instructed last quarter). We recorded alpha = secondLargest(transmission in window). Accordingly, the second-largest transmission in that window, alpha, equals 119.5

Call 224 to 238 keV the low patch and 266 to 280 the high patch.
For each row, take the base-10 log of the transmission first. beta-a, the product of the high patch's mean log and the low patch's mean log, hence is 4.09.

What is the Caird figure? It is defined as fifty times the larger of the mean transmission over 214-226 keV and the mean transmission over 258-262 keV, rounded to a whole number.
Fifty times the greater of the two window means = 6065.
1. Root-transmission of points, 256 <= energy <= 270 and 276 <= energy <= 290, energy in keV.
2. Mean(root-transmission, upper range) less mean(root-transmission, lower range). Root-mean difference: -2.2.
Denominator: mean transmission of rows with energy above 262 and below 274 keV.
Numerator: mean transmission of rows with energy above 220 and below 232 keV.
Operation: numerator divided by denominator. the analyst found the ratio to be 1.07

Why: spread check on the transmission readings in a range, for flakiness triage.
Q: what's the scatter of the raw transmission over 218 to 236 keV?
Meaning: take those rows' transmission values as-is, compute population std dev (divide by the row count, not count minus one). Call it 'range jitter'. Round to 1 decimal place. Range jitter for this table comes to 4.2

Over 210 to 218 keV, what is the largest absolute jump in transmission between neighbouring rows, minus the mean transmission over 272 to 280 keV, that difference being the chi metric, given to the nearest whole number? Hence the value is -75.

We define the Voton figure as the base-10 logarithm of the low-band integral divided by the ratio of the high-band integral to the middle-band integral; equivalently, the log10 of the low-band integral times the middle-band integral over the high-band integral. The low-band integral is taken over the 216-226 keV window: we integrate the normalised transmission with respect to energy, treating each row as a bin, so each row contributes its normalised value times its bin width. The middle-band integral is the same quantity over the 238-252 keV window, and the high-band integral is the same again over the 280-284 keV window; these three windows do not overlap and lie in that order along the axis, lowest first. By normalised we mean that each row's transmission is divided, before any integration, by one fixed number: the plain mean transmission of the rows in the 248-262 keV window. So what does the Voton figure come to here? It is 1.78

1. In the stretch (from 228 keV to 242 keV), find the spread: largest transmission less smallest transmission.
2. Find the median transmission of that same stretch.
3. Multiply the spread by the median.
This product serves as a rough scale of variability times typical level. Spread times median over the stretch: 982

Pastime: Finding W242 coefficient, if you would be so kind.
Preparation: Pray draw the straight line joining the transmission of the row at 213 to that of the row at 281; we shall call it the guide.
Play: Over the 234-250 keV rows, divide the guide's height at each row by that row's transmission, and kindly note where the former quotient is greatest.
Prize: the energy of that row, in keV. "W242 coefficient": 235 keV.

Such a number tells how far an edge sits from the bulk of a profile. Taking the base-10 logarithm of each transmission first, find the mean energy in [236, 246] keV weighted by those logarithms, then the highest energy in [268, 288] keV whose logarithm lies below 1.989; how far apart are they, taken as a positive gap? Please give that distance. 46.0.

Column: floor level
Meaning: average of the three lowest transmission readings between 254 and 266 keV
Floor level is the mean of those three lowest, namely 117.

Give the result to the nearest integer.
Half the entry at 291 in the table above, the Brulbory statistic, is 46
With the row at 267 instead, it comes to 59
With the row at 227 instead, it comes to 60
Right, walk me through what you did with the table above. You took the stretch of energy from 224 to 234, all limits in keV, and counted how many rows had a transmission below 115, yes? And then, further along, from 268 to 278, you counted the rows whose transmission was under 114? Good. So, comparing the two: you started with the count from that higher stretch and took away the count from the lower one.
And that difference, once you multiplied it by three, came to 12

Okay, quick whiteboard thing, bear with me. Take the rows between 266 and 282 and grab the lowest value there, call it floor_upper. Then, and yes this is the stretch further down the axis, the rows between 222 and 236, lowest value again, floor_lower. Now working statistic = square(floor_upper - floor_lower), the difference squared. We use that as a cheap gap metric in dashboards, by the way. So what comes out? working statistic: 2161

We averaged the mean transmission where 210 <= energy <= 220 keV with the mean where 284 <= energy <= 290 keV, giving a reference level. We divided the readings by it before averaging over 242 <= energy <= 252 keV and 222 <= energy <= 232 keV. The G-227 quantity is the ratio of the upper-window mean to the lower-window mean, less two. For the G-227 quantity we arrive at -1.01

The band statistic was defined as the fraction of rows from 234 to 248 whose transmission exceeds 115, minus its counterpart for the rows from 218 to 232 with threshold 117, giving 0.00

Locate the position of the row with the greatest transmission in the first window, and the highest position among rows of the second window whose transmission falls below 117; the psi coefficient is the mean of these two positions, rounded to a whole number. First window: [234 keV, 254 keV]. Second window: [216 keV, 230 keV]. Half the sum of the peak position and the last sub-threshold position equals 241 keV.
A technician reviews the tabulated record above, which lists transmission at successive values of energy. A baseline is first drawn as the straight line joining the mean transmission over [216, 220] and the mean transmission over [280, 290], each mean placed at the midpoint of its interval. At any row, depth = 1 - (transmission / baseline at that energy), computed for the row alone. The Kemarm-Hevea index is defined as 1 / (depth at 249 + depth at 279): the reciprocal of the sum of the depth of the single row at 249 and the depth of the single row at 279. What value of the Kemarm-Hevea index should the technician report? -4.7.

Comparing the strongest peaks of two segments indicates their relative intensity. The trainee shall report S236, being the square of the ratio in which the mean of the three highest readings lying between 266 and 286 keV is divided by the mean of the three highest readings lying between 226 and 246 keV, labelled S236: 0.85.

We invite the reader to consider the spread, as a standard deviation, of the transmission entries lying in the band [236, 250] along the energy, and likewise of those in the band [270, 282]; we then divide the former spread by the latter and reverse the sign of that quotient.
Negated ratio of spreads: -0.17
